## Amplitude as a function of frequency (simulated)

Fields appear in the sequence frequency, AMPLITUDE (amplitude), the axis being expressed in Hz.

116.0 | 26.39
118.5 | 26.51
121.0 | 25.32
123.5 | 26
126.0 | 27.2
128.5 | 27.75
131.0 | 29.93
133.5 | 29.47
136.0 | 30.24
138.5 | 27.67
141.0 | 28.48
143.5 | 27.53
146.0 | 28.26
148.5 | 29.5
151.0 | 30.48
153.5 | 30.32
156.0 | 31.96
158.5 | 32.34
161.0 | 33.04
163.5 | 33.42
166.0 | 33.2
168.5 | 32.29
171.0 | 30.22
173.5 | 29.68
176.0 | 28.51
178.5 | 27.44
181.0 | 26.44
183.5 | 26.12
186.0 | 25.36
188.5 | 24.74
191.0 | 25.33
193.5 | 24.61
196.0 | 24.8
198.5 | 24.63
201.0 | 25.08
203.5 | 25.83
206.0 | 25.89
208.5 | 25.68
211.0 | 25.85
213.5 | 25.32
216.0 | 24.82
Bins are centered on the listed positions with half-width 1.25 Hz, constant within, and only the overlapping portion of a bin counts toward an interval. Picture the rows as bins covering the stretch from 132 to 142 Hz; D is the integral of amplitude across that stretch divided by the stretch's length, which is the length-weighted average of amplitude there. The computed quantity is 29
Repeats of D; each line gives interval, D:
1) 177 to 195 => 26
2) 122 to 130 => 27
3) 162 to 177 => 31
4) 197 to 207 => 25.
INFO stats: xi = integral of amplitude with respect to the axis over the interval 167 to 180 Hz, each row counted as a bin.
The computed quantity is 385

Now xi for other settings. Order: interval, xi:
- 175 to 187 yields 321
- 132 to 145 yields 373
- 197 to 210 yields 330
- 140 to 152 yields 346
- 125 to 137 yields 347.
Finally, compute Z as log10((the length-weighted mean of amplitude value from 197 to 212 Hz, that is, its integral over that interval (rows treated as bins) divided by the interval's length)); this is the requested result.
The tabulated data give 1.41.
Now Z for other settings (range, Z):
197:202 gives 1.40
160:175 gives 1.50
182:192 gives 1.41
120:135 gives 1.44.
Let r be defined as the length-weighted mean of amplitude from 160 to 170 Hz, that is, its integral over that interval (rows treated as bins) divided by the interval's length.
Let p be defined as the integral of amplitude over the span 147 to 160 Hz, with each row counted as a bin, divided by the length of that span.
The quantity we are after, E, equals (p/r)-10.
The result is -9.06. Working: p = 30.9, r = 33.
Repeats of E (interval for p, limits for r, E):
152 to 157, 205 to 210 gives -8.80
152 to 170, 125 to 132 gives -8.86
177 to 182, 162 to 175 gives -9.15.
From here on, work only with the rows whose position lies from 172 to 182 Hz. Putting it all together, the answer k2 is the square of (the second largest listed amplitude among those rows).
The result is 813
